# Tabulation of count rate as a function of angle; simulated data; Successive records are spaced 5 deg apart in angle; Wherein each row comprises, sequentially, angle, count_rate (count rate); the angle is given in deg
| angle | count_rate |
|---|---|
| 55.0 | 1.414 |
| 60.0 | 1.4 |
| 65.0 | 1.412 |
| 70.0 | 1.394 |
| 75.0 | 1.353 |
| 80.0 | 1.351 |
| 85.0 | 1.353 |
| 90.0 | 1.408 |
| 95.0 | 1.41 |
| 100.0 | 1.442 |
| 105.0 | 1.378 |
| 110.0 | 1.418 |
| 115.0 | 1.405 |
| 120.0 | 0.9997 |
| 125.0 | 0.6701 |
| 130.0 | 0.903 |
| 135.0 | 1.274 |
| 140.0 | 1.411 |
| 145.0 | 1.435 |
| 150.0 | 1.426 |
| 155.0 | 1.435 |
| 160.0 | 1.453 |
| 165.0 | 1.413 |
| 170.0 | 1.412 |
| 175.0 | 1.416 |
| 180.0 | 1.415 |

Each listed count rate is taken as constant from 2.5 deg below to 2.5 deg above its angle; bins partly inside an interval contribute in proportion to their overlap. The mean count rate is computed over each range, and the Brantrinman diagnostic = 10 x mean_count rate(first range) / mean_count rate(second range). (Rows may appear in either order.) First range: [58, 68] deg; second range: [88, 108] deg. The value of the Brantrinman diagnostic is 10.0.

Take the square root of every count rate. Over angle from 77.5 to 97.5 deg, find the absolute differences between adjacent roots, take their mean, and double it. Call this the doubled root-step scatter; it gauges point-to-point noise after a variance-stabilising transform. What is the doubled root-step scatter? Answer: 0.017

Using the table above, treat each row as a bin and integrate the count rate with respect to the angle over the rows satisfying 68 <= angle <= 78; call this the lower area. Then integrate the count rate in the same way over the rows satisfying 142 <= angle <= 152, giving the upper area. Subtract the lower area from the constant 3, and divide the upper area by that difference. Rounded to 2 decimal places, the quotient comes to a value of -1.33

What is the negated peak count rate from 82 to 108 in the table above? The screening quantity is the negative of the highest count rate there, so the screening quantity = -1.442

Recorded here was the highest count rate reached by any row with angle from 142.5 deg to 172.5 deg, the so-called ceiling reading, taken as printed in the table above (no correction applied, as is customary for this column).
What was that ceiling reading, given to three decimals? 1.453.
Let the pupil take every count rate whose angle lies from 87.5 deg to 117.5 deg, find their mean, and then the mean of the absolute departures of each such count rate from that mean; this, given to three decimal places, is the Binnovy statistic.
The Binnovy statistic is 0.013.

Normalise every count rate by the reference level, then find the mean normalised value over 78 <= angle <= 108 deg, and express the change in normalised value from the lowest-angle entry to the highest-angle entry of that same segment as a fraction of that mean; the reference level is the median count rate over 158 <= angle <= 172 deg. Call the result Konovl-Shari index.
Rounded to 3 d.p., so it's 0.019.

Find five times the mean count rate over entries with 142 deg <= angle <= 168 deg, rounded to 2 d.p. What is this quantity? 7.16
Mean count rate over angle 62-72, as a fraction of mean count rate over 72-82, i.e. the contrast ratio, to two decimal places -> 1.04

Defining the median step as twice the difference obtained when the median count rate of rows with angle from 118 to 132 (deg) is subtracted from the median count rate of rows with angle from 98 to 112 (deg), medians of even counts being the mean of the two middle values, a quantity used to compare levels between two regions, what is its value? 1.0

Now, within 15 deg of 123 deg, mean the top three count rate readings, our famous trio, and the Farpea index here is 1.37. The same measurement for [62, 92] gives 1.40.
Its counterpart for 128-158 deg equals 1.43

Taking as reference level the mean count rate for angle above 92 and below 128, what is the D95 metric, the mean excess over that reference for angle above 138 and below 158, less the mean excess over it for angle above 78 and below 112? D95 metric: 0.03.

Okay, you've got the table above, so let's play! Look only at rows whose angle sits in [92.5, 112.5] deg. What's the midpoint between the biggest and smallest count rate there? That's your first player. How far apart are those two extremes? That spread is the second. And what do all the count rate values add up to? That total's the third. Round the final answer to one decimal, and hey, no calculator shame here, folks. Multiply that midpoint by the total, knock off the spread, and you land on 7.9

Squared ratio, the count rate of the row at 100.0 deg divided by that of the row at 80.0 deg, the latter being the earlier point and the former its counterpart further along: 1.14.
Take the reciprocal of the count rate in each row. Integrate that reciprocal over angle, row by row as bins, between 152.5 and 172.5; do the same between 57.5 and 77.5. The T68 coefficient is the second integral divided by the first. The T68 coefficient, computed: 1.03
